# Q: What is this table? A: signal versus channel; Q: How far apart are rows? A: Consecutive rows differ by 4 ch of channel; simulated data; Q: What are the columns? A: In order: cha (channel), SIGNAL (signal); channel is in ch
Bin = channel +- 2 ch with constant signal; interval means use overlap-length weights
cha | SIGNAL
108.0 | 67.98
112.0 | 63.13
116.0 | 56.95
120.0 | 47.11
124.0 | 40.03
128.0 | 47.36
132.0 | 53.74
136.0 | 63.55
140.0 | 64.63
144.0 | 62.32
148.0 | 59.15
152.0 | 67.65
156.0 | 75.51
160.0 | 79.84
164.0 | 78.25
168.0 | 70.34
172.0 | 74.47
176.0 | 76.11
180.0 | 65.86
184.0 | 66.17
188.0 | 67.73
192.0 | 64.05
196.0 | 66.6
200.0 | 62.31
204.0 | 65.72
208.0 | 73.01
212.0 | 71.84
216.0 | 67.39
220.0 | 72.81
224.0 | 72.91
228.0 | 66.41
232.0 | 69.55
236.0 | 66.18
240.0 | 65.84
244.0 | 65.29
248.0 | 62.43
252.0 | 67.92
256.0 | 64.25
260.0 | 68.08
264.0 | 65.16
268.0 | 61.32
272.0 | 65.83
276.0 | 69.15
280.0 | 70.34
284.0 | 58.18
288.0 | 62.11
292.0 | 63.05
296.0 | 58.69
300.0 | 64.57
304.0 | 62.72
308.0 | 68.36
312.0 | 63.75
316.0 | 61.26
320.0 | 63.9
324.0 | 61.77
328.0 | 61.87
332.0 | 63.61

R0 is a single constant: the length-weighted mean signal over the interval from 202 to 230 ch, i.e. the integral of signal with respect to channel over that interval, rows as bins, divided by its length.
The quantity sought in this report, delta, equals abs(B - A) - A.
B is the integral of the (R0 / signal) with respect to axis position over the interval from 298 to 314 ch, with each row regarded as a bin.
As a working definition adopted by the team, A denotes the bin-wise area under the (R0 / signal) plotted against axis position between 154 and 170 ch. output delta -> -12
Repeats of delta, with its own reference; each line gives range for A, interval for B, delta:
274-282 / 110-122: -1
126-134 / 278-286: -9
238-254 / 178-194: -17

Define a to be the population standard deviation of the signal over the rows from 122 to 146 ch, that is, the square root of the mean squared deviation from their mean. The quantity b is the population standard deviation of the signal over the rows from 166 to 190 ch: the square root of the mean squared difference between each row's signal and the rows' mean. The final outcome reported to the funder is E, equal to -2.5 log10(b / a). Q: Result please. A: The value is 0.9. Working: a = 9.2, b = 4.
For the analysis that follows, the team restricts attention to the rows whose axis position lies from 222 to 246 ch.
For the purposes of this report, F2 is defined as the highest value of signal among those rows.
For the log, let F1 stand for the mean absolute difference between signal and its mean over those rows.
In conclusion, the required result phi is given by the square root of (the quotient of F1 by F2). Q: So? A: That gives 0.18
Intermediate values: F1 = 2.4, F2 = 72.91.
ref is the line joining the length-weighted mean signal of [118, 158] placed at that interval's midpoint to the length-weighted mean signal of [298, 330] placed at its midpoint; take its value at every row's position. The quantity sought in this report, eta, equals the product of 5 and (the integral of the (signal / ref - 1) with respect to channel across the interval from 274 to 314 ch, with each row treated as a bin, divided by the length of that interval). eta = 0.09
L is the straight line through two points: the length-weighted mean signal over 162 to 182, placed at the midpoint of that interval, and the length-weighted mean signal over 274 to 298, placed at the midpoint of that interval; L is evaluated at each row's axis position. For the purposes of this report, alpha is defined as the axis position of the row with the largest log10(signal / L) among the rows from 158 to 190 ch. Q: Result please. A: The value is 160.0 ch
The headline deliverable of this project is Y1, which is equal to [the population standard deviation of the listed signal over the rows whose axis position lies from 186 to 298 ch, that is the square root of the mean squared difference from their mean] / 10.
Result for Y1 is 0.4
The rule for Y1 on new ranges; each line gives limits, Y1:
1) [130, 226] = 0.6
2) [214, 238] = 0.3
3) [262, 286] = 0.4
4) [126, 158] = 0.8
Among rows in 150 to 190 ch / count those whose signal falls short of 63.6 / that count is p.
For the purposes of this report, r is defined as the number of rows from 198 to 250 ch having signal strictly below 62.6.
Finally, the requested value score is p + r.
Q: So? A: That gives 2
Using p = 0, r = 2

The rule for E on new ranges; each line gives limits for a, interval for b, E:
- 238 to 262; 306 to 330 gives -0.2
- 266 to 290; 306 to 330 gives 0.6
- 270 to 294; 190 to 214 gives 0.1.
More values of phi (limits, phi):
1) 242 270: 0.17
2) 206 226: 0.15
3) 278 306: 0.20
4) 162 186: 0.24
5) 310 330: 0.13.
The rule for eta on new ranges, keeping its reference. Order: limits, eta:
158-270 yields 0.67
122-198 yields 0.56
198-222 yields 0.71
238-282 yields 0.33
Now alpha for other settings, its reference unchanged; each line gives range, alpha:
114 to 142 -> 140.0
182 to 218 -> 208.0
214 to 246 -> 224.0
